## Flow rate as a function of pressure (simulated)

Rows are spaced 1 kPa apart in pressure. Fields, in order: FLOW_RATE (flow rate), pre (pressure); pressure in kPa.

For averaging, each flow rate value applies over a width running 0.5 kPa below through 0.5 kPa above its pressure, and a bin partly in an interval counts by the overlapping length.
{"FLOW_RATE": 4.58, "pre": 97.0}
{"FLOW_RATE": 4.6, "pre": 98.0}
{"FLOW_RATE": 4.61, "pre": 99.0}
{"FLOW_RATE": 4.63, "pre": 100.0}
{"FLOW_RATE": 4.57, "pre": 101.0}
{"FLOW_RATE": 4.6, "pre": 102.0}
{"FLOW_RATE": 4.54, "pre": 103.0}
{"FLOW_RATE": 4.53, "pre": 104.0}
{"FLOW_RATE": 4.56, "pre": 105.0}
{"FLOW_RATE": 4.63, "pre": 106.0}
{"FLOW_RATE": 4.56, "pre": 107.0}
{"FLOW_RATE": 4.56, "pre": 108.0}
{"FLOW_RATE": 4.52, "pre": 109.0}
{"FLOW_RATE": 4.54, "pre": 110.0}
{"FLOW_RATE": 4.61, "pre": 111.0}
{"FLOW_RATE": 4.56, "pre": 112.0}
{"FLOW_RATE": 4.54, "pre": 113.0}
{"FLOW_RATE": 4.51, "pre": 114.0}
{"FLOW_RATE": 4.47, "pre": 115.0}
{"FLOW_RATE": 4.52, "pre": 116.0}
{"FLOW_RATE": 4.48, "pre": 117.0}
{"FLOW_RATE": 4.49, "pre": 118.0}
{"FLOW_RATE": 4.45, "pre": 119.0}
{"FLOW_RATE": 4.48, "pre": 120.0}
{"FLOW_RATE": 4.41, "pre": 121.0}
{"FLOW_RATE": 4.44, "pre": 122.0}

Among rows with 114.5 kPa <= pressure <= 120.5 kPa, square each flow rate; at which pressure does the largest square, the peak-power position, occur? 116.0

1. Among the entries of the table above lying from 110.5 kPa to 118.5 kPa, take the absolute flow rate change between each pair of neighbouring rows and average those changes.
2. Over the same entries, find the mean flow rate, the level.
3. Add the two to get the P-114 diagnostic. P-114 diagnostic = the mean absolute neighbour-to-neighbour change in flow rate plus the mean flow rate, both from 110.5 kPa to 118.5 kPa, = 4.56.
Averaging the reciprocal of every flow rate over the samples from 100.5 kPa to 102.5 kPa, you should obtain 0.218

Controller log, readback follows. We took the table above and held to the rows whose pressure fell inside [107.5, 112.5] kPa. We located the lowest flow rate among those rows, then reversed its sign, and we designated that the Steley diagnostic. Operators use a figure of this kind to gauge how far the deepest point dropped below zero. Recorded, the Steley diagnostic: -4.52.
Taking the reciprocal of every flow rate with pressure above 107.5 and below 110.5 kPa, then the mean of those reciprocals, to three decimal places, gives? 0.220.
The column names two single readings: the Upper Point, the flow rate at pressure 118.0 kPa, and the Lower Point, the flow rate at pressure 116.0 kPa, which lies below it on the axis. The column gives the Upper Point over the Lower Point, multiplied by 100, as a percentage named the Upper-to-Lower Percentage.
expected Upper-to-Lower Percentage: 99.3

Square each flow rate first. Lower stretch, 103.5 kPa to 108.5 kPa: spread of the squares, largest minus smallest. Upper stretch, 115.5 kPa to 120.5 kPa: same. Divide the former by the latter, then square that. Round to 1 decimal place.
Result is 2.1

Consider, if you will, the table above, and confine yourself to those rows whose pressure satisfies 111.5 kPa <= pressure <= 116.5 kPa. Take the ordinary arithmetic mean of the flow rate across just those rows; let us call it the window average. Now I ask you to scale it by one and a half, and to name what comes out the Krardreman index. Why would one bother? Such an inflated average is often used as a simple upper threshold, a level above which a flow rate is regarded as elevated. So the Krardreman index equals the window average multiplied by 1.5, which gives 6.78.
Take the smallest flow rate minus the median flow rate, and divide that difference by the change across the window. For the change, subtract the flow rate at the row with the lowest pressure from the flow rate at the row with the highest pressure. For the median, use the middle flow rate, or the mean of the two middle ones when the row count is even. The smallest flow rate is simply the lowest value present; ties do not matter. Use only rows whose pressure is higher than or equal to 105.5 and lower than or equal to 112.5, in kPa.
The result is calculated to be 0.57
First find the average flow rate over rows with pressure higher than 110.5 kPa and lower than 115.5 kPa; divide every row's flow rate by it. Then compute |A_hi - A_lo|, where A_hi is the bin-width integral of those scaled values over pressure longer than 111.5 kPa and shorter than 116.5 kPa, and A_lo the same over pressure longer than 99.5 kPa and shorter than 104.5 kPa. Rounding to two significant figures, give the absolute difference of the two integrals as 0.059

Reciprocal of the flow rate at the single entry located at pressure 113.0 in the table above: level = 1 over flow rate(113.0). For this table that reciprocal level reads 0.220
